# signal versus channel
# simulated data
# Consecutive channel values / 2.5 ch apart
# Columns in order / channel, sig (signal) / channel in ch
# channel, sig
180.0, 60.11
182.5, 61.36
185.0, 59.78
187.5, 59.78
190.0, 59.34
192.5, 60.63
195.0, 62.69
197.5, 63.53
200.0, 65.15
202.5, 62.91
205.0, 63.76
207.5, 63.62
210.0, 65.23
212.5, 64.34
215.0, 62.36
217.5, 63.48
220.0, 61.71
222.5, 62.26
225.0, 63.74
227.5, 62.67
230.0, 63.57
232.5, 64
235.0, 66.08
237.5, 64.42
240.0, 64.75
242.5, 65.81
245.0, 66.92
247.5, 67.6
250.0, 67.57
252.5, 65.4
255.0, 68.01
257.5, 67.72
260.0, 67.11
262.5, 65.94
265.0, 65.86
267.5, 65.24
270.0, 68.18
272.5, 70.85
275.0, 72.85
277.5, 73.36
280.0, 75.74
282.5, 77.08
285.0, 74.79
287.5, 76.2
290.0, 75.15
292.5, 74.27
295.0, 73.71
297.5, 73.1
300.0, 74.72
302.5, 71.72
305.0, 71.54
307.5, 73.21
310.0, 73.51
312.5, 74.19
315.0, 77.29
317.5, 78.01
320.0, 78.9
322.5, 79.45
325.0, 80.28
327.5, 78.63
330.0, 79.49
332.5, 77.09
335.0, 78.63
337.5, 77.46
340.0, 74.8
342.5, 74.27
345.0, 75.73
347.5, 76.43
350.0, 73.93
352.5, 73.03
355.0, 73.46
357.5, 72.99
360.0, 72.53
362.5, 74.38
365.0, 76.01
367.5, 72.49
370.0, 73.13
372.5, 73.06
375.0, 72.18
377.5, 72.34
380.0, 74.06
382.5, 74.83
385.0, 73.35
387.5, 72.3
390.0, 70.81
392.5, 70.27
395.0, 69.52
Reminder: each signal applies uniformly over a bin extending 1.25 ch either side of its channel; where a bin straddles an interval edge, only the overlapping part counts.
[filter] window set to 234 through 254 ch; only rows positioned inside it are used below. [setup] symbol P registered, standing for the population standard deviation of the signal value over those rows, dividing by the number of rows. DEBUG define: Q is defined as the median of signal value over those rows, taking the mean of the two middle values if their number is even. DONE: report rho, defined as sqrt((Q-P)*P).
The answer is 8.6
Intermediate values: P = 1.13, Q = 66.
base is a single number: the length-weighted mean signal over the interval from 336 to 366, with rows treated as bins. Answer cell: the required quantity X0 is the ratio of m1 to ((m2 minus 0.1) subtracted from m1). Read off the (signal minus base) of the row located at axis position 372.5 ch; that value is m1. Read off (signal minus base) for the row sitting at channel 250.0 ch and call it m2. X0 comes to -0.3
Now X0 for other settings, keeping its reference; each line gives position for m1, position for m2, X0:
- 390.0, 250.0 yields -1.1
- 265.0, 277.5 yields 1.2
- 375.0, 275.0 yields 4.3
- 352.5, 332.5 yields 0.4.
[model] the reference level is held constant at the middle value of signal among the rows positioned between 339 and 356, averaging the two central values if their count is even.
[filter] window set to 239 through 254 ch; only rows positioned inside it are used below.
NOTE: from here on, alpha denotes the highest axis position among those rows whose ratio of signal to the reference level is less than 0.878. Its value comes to 240.0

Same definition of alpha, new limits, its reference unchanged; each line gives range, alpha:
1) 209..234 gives 232.5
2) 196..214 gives 212.5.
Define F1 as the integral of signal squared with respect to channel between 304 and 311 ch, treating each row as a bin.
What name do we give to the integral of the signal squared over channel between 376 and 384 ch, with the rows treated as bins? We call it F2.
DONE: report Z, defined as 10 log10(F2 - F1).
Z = 38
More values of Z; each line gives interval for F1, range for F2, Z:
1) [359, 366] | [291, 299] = 37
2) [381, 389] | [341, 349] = 34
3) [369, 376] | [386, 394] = 35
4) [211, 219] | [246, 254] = 36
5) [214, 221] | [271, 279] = 42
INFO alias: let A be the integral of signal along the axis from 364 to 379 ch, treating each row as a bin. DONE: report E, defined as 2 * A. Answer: 2195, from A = 1098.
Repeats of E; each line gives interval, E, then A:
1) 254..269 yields 1999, 1000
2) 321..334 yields 2053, 1027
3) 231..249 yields 2363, 1182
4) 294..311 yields 2484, 1242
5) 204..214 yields 1284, 642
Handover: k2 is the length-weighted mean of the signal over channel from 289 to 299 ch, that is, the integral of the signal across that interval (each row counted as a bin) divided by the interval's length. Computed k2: 74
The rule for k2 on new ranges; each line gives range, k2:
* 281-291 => 76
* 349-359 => 73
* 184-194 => 60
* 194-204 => 64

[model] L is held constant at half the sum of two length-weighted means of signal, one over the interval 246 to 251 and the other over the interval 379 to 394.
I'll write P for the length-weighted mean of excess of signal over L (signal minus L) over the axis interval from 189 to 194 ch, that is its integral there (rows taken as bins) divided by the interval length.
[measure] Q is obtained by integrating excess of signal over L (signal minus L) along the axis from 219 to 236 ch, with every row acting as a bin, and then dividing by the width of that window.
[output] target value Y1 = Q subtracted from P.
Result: -3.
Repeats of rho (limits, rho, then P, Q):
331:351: 10.7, 1.55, 76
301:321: 13.8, 2.69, 74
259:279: 14.0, 3.04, 68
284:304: 9.7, 1.28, 74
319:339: 8.8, 0.99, 79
